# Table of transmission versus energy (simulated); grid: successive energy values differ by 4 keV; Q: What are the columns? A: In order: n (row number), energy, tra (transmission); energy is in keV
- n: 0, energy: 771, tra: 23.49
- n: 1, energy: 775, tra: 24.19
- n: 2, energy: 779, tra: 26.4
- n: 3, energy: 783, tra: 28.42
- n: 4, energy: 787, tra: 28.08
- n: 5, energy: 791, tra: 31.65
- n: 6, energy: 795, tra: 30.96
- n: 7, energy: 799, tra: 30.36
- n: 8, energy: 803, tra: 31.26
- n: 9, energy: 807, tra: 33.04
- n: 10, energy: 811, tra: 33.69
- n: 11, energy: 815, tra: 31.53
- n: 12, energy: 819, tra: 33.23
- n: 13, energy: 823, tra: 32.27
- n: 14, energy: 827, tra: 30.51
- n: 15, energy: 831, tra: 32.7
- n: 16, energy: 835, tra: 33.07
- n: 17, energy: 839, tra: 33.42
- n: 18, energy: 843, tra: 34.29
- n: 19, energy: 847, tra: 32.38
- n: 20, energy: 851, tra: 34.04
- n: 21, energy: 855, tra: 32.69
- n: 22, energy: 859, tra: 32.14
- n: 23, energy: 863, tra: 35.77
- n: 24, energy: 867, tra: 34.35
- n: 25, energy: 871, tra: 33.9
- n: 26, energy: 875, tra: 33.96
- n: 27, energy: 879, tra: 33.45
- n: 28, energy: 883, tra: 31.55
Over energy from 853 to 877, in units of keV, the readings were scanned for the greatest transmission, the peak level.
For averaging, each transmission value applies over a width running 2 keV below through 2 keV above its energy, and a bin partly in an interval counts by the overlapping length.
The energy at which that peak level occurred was 863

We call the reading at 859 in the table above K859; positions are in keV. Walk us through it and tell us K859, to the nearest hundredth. 32.14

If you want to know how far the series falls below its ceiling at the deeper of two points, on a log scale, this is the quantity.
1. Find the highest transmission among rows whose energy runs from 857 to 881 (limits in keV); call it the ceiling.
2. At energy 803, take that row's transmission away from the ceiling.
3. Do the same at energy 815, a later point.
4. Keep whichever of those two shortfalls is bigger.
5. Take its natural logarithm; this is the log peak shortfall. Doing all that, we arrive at 1.5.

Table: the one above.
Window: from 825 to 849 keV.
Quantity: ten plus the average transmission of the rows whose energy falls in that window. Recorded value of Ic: 42.7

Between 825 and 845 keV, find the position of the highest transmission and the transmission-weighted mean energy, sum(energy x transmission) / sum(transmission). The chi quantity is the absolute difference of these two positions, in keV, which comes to 7.8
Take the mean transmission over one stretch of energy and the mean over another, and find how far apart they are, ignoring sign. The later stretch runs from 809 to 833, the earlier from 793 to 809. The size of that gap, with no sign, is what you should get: 0.92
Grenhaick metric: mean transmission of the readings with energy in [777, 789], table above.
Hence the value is 27.6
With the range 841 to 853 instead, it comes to 33.6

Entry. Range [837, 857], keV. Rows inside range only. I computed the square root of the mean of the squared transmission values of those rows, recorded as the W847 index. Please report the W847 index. 33.4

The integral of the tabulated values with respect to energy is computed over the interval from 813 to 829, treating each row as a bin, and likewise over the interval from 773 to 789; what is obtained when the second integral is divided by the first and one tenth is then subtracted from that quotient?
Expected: 0.740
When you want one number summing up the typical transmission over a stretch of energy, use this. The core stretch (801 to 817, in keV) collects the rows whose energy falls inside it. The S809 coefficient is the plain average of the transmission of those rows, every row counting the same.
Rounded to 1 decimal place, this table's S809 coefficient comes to 32.4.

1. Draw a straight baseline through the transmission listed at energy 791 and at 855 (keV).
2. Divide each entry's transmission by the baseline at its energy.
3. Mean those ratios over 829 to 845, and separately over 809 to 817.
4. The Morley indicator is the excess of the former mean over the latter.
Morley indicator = 0.011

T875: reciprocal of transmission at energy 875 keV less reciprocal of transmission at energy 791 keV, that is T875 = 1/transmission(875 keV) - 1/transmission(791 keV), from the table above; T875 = -0.0021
